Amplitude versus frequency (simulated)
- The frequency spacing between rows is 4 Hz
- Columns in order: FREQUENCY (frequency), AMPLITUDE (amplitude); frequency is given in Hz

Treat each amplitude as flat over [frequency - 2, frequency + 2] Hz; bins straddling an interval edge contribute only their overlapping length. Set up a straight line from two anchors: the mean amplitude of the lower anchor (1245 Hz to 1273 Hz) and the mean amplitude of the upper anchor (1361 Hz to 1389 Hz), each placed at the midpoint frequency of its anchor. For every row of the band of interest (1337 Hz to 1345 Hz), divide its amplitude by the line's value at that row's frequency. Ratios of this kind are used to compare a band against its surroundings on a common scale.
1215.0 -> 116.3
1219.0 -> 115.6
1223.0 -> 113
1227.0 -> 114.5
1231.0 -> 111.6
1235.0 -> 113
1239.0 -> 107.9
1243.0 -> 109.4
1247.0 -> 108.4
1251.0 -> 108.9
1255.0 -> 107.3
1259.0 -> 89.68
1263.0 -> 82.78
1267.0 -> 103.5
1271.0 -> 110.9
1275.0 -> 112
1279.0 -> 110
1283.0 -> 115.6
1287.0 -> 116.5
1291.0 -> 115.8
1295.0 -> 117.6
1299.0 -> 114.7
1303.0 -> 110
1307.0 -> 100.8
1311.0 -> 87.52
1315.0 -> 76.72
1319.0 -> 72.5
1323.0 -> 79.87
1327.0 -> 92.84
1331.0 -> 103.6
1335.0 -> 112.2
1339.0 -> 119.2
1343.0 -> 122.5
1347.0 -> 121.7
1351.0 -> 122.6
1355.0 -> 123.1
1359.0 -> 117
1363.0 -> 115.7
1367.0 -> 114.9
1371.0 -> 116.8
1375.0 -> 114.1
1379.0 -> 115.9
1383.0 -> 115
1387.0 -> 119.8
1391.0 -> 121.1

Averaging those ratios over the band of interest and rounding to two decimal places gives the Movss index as 1.08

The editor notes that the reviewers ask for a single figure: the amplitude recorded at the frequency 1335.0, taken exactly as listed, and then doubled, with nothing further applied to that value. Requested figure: 224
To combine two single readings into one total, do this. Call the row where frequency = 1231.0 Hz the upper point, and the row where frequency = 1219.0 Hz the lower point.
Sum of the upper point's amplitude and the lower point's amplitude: 227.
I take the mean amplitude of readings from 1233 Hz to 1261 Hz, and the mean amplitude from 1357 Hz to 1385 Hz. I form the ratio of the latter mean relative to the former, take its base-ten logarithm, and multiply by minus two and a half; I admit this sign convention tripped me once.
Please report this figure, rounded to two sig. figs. -0.091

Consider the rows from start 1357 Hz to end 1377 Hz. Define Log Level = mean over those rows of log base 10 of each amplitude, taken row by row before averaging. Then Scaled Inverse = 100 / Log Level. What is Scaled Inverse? 48.5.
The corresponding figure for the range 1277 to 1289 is 48.6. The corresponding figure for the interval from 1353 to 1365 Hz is 48.2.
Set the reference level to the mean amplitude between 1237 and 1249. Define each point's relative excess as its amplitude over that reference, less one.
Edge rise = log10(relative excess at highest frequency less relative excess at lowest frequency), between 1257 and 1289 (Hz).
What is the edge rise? -0.6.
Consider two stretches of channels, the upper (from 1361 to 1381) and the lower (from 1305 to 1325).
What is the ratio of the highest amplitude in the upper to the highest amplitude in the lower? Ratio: 1.16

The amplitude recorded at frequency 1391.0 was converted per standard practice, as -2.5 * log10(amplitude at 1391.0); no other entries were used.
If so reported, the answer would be -5.21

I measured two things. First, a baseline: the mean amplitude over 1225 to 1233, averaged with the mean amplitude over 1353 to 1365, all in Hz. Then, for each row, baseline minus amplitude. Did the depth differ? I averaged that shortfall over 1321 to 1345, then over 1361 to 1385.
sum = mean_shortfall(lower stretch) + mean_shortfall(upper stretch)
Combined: 11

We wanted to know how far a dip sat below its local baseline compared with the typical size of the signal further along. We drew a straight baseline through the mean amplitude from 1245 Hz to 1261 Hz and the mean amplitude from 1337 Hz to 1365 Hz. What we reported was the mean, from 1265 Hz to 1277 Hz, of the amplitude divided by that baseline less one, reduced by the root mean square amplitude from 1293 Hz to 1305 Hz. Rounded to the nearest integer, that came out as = -114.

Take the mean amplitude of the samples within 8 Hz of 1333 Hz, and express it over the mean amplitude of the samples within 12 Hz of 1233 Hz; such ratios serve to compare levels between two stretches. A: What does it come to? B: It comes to 0.96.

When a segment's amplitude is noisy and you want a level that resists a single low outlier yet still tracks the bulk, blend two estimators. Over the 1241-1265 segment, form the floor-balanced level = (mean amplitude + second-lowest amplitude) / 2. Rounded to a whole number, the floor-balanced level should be 95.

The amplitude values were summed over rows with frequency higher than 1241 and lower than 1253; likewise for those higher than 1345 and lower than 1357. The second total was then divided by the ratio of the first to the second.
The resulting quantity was 413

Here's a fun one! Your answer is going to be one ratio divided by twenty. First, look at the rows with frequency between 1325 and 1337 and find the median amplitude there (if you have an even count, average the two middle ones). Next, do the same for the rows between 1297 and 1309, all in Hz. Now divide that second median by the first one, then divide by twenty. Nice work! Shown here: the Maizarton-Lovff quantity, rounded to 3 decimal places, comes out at 0.053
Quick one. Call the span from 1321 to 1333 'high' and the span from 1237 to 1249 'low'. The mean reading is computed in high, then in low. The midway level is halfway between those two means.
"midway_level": 100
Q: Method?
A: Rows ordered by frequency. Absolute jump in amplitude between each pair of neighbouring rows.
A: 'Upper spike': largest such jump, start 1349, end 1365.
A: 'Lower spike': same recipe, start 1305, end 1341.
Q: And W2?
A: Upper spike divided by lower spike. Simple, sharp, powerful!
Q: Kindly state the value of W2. 0.5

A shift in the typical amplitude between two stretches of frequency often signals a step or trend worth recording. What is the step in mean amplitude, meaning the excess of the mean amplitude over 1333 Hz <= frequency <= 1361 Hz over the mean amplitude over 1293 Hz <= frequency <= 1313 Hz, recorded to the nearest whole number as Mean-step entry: 14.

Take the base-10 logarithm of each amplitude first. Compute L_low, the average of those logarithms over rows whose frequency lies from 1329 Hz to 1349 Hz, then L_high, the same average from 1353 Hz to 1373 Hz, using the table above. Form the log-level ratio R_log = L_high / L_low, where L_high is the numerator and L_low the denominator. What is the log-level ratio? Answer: 1.003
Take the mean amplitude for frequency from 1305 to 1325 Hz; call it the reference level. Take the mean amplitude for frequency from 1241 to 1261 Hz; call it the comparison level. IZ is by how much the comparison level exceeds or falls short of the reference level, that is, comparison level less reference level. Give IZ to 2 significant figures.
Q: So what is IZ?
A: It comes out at 21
